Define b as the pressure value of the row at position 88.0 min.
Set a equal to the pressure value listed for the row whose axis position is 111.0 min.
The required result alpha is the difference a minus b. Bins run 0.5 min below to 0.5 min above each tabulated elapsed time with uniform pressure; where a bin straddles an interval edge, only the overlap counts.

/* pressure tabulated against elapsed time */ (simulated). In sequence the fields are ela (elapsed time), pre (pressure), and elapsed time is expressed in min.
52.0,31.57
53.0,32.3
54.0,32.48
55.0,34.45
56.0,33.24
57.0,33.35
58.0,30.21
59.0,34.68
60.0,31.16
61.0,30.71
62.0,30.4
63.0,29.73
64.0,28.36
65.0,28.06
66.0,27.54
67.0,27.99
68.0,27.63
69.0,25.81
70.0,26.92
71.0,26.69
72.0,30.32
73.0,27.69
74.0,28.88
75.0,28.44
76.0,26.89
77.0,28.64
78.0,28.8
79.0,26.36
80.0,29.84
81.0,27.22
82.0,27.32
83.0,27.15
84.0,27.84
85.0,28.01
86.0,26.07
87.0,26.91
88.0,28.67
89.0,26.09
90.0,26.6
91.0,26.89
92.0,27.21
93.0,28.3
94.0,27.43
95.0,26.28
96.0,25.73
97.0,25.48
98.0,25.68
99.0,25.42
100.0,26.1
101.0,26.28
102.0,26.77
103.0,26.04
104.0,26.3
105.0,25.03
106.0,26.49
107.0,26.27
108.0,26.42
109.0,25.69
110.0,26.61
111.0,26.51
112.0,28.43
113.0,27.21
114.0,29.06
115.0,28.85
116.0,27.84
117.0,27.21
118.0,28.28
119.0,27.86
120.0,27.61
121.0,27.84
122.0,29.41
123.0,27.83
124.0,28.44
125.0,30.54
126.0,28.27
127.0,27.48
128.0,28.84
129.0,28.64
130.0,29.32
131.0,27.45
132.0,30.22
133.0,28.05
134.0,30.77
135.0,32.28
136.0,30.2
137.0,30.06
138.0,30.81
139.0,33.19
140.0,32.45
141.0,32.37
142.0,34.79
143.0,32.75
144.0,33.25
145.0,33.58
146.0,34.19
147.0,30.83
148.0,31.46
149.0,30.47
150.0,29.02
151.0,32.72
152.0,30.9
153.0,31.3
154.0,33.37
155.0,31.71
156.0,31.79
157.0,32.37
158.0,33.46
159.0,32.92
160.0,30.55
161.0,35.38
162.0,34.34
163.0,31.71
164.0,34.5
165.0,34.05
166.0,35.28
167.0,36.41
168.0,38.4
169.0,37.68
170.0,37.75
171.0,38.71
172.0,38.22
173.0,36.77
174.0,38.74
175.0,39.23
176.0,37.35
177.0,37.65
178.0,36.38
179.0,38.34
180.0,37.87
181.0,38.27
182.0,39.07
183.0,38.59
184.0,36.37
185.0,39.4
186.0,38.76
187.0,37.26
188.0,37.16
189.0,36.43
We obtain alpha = -2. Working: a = 26.51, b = 28.67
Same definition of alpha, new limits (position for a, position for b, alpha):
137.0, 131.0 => 3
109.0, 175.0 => -14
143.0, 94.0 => 5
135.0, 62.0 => 2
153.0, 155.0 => 0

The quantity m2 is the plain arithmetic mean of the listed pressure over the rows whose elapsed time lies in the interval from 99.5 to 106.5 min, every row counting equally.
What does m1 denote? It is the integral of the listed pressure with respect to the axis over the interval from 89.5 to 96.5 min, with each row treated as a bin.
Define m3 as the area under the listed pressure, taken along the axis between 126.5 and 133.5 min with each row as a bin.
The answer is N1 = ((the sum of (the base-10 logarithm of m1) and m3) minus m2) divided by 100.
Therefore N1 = 1.8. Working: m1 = 188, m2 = 26.1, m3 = 200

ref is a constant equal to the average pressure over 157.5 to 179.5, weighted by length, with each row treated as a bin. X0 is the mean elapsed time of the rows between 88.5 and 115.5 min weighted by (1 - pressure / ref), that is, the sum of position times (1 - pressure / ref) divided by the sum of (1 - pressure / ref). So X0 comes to 101.7 min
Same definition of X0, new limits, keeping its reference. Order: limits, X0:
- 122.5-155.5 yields 136.7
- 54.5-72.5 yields 65.3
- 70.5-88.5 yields 79.7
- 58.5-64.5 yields 62.1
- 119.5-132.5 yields 125.9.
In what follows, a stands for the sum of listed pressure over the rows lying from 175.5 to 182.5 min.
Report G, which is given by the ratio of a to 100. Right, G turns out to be 2.6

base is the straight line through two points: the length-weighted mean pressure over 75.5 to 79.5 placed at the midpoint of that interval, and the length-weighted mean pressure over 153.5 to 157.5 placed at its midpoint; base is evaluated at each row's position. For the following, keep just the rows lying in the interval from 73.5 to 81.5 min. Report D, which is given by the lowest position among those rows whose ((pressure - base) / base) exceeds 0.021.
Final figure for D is 74.0 min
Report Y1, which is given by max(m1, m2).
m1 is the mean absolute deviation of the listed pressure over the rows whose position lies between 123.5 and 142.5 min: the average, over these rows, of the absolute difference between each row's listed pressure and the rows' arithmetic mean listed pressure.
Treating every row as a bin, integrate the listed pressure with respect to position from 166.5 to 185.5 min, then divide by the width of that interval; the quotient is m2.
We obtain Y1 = 38.0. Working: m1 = 1.6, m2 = 38.0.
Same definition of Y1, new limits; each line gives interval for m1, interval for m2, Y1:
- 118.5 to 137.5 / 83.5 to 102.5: 26.7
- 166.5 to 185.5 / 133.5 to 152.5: 31.9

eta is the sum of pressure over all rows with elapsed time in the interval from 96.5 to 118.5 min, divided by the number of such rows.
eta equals 26.7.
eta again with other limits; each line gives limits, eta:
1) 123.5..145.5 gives 30.6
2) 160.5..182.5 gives 36.9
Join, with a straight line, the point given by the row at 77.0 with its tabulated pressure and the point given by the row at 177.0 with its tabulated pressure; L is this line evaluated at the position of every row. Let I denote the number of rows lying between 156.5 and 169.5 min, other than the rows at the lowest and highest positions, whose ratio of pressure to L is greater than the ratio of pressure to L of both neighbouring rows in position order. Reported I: 4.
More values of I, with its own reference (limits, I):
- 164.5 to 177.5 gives 3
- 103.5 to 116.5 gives 5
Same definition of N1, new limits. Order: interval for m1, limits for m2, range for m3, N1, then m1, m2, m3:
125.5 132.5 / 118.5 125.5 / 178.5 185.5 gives 2.4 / 200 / 28.5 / 268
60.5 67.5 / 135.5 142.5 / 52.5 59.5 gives 2.0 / 203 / 32.0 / 231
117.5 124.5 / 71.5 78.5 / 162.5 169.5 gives 2.2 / 197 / 28.5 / 248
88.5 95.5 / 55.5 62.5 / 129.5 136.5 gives 1.8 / 189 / 32.0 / 208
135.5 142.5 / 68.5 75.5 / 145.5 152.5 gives 1.9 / 224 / 27.8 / 220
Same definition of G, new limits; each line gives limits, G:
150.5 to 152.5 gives 0.6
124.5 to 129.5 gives 1.4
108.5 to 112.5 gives 1.1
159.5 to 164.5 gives 1.7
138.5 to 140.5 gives 0.7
